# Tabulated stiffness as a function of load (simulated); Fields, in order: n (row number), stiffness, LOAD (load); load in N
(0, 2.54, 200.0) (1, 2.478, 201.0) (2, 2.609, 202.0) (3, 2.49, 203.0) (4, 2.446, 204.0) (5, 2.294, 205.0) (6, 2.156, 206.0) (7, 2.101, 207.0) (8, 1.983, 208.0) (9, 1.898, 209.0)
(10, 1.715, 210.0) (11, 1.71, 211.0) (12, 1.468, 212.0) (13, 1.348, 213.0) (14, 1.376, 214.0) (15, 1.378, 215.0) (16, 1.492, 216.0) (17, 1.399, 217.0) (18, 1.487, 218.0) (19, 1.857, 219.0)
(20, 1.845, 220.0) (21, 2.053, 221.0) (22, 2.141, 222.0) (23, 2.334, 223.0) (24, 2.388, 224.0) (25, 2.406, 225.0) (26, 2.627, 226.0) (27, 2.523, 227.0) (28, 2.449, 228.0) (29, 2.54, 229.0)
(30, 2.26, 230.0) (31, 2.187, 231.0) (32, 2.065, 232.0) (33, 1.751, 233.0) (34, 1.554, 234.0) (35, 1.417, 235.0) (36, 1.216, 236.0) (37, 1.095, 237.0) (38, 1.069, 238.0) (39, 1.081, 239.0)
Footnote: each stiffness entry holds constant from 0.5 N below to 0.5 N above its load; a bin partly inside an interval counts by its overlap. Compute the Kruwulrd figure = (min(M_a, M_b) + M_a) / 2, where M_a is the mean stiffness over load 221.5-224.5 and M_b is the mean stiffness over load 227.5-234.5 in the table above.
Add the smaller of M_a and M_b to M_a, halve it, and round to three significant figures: 2.20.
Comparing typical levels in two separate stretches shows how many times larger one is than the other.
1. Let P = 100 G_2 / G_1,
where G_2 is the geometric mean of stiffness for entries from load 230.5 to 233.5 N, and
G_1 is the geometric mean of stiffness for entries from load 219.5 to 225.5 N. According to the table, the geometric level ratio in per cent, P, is 91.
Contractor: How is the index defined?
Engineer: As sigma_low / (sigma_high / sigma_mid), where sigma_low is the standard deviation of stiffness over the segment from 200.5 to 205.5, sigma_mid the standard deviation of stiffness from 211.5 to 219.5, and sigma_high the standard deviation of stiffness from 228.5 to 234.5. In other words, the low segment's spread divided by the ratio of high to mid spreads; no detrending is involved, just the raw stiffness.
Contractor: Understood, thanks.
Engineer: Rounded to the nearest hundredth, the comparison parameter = 0.05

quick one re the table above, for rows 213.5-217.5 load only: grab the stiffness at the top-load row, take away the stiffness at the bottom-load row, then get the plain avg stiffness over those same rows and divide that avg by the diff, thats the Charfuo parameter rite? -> 61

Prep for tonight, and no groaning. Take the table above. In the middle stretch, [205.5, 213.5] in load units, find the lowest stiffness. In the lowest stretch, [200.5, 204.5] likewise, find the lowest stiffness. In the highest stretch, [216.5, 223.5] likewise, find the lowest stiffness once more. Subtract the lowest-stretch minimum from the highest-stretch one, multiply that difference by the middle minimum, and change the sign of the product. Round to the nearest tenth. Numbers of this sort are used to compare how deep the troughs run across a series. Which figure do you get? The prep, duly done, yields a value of 1.4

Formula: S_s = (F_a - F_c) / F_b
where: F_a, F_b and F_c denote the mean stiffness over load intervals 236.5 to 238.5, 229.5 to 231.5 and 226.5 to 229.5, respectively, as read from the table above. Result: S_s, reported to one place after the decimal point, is -0.6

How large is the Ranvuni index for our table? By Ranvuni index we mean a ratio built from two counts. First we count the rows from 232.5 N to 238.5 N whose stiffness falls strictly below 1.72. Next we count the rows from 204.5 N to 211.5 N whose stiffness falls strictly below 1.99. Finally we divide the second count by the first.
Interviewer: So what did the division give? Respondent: 0.80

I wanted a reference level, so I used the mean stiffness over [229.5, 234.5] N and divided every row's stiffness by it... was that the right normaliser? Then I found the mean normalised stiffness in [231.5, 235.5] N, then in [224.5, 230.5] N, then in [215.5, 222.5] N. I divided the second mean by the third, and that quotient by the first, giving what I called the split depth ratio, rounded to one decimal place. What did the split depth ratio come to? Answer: 1.6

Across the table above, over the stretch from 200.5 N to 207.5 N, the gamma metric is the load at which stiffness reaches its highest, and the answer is 202.0 N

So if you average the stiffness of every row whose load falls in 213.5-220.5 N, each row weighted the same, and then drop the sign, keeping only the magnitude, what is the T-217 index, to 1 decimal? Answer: 1.5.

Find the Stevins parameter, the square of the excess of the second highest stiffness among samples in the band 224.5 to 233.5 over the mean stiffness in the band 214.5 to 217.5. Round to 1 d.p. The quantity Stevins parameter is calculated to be 1.2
